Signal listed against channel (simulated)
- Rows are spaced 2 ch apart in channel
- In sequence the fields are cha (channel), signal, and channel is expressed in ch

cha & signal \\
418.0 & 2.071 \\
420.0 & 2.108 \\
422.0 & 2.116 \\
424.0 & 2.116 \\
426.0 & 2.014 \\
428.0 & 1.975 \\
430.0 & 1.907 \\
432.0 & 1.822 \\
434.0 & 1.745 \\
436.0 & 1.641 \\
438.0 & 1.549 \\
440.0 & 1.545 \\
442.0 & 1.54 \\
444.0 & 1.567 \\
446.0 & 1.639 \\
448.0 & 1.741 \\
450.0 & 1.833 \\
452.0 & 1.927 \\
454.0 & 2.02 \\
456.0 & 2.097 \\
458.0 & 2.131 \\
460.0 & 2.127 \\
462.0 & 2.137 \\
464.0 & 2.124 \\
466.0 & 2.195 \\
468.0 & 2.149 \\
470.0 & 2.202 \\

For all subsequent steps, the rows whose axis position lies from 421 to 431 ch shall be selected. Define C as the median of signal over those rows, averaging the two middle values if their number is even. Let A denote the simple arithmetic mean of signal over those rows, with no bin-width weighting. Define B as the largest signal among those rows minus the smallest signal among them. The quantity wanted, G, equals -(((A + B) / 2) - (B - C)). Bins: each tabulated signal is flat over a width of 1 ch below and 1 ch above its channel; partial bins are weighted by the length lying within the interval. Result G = -2.9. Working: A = 2.03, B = 0.21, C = 2.01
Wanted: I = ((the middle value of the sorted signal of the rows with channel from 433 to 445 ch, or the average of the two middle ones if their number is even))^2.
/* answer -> 2.4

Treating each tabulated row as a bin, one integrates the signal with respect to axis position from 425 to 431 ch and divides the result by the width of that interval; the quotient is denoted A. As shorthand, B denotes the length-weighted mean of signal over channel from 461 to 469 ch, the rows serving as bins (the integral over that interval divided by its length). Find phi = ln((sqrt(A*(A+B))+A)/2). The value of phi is 0.877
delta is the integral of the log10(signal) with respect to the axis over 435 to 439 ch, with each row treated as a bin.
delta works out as 0.8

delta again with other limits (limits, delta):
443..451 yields 1.8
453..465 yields 3.9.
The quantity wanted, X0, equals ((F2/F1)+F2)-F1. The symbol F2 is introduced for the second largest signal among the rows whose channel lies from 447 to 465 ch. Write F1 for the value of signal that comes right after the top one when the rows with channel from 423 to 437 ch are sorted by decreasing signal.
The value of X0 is 1.18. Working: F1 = 2.014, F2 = 2.131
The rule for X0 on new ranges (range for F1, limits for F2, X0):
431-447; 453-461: 1.60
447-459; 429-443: 0.59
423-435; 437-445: 0.30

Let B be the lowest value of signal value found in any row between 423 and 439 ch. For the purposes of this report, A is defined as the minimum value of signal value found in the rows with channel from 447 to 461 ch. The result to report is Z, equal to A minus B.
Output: 0.19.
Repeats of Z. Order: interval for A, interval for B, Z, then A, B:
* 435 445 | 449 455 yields -0.29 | 1.54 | 1.833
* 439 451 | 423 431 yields -0.37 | 1.54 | 1.907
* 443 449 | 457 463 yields -0.56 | 1.567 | 2.127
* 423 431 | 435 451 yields 0.37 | 1.907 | 1.54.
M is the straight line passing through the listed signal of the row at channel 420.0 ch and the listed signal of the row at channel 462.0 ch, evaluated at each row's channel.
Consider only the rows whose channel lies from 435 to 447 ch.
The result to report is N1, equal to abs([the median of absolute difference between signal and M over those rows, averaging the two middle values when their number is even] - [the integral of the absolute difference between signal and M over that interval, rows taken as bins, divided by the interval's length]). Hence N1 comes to 0.022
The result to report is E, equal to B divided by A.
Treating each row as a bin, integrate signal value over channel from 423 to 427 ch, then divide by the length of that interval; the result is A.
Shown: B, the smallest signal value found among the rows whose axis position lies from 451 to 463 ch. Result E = 0.9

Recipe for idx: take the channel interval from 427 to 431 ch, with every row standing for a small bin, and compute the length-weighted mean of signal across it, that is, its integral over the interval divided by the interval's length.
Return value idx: 1.94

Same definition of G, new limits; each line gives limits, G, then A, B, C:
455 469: -3.2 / 2.14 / 0.10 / 2.13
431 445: -2.2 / 1.63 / 0.28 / 1.57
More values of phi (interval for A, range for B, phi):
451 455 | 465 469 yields 0.882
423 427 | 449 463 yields 0.911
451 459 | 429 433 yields 0.890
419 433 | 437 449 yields 0.854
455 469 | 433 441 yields 0.910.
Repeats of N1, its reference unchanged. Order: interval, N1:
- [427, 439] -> 0.010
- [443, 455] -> 0.001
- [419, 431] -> 0.024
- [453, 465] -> 0.017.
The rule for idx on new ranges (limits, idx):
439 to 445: 1.55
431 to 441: 1.66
